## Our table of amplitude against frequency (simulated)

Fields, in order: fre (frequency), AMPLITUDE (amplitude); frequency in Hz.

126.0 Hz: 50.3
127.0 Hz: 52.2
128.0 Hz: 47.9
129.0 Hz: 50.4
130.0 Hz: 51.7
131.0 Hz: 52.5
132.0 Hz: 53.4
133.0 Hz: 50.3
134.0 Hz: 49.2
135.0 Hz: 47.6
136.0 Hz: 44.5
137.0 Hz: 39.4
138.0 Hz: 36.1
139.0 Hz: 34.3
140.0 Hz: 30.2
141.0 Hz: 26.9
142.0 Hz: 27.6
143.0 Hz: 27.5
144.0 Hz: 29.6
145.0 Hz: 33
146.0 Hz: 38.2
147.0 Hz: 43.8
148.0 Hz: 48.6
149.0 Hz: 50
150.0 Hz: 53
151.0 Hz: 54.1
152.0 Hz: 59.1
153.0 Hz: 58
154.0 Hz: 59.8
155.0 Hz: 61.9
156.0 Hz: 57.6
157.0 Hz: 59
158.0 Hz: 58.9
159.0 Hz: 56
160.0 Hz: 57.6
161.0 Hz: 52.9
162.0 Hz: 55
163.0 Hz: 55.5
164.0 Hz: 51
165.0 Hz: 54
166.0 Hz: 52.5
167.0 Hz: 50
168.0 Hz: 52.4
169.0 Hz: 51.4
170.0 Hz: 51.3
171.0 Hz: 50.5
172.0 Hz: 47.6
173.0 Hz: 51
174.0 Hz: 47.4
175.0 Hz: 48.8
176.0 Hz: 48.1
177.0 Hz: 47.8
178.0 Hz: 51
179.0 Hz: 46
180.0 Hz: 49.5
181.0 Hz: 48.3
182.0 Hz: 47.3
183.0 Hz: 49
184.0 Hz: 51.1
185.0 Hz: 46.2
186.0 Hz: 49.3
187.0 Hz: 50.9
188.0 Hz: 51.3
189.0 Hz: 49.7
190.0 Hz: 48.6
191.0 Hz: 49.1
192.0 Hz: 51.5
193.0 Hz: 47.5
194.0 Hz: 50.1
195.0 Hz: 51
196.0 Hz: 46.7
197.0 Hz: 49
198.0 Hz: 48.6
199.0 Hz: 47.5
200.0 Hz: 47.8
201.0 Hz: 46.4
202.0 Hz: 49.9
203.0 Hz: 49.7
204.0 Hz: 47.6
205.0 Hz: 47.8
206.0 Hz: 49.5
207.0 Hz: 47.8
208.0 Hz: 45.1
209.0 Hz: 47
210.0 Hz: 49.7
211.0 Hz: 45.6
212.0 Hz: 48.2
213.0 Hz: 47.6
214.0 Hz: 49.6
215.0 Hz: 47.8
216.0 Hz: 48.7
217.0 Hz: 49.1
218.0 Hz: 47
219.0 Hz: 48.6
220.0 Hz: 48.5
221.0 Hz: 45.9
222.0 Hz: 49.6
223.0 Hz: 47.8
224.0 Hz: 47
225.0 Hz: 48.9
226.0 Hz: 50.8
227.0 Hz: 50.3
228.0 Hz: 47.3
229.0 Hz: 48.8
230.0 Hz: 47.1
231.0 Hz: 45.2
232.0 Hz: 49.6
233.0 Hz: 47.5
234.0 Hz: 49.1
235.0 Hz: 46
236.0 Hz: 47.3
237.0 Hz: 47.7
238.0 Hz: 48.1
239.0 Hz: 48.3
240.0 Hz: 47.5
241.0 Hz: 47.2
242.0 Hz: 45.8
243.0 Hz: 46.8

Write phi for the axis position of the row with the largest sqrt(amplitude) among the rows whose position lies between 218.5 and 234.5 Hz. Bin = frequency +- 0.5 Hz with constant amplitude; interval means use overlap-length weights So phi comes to 226.0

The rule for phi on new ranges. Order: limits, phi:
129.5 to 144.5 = 132.0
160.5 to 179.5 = 163.0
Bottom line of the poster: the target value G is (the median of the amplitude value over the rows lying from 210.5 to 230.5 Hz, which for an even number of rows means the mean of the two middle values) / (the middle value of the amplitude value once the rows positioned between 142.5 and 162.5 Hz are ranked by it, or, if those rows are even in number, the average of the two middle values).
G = 0.89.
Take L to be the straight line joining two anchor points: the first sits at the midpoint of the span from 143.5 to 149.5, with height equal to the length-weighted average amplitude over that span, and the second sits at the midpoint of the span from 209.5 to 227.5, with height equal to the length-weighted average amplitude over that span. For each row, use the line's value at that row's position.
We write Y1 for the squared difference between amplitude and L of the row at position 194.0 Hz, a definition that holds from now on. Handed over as 19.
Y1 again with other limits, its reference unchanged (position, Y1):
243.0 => 18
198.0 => 6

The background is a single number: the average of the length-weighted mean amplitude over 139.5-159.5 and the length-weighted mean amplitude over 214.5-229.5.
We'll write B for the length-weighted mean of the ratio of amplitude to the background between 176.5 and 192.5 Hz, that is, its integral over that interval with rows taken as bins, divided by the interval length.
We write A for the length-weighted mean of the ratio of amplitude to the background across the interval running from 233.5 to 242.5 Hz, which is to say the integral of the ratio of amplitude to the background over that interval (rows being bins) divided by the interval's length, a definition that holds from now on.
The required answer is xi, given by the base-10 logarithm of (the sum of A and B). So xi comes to 0.308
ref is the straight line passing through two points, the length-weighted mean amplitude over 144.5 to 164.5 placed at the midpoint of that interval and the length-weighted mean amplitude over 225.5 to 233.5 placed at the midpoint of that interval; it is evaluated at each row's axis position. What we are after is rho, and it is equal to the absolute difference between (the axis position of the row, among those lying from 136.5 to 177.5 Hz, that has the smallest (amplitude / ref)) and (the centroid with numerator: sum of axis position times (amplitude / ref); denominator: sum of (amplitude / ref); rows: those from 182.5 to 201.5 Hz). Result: 51.0 Hz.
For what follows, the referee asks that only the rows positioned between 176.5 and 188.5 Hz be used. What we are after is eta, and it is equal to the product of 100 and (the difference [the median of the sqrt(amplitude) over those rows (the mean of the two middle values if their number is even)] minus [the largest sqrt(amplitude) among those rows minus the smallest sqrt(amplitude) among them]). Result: 663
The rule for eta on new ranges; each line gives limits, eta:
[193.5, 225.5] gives 650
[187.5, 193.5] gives 674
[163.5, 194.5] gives 648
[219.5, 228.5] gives 661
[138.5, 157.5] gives 429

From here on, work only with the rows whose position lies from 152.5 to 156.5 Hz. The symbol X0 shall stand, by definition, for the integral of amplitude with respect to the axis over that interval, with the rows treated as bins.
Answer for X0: 237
